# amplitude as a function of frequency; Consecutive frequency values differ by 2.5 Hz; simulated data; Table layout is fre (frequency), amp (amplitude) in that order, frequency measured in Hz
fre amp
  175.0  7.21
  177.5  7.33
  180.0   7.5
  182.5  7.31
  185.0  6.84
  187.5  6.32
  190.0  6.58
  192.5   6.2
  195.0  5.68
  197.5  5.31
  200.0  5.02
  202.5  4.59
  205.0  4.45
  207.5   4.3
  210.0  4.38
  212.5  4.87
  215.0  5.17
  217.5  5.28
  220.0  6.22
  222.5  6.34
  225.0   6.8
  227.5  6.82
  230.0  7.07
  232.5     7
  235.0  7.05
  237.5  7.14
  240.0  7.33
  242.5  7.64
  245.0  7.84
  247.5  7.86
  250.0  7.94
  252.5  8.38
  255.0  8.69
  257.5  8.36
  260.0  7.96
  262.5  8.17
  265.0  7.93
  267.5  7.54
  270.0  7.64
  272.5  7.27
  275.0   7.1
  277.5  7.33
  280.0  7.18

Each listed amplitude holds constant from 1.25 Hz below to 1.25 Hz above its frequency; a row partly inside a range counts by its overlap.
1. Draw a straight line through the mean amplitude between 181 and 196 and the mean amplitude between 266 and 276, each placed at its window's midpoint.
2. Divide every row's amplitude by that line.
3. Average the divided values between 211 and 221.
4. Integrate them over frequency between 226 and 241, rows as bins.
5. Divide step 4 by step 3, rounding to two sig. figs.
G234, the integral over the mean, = 19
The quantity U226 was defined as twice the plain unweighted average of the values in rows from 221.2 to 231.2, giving 14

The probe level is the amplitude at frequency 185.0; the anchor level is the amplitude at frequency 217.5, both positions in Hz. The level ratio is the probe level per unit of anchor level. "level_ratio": 1.30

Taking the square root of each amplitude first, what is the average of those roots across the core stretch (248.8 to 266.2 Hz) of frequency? 2.9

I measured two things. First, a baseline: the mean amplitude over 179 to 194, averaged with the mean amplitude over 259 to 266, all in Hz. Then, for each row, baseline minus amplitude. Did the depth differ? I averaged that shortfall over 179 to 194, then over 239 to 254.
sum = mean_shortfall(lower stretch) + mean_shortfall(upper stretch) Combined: 0.2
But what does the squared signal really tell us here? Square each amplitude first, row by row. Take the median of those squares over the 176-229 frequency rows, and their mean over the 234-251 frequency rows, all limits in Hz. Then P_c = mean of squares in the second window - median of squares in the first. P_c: 19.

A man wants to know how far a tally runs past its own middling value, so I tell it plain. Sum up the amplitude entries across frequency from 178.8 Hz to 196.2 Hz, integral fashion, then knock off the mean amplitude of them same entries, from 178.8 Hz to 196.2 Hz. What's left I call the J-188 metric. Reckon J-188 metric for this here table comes 109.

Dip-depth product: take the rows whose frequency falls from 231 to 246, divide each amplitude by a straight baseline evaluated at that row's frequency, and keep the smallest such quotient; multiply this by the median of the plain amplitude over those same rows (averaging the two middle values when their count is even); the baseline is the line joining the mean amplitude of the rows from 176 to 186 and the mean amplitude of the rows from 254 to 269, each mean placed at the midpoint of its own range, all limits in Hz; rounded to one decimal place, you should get 6.5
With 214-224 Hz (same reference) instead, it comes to 3.9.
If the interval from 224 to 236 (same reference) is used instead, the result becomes 6.2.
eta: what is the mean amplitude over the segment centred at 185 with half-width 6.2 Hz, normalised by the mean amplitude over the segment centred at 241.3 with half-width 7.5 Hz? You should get 0.92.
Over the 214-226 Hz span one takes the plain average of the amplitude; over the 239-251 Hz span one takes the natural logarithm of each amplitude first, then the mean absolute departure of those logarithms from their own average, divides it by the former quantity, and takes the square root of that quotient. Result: 0.064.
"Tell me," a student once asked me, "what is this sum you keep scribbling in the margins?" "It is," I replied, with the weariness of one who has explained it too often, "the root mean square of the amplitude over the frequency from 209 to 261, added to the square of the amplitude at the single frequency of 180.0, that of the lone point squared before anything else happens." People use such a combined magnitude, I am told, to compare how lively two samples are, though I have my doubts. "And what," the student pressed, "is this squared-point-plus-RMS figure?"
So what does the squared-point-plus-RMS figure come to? 63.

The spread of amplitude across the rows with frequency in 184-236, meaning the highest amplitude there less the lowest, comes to 2.77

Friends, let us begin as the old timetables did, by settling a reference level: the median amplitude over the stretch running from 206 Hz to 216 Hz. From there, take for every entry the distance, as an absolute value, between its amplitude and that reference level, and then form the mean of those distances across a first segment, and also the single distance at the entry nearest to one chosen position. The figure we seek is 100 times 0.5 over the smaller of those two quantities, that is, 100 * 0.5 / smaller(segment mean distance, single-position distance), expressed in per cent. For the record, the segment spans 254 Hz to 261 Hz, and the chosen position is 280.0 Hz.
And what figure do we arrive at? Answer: 20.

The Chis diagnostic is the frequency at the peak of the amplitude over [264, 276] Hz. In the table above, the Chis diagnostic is 265.0 Hz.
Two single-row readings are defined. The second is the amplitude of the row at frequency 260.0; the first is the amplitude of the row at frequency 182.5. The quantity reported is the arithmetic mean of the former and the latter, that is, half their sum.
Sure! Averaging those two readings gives 7.6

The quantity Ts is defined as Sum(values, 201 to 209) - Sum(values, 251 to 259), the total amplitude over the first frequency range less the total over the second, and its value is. -12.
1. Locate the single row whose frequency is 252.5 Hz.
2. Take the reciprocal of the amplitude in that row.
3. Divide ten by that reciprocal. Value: 84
